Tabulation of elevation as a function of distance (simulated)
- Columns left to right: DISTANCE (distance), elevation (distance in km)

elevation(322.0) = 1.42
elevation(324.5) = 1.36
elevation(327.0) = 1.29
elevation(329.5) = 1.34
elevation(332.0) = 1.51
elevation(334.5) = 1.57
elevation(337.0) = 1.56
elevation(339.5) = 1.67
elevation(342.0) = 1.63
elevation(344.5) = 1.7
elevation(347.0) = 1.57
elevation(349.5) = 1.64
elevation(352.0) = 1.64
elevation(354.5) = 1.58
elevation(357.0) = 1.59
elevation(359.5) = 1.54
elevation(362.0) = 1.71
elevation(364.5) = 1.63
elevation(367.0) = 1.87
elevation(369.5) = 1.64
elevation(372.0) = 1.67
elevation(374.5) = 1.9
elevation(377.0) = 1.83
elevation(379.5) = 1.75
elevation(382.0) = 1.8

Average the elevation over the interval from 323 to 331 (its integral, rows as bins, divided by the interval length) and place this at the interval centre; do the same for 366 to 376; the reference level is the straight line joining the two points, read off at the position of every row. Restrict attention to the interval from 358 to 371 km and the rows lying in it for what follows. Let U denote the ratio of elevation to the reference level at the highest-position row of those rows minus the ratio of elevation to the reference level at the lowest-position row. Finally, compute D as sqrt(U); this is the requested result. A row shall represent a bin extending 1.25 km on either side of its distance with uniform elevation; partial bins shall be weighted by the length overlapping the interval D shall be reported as 0.07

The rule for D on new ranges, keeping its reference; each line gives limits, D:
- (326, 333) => 0.35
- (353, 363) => 0.19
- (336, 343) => 0.11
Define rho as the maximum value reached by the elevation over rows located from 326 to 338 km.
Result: 1.57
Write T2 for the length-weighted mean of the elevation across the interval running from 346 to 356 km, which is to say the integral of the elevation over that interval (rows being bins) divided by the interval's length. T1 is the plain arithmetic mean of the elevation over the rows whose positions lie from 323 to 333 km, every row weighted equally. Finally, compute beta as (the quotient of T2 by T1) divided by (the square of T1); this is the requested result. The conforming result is 0.62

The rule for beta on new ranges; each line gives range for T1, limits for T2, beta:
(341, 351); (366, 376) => 0.40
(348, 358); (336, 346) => 0.39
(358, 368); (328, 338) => 0.31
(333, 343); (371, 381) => 0.43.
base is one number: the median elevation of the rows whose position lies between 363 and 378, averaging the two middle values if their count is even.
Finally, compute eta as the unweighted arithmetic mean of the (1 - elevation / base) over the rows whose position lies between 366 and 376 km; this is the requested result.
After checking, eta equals -0.01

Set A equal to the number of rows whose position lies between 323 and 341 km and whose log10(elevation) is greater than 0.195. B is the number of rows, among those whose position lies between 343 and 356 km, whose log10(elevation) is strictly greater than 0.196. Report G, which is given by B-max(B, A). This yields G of 0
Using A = 2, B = 4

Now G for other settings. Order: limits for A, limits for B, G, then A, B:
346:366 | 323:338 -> -7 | 7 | 0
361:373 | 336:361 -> 0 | 5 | 7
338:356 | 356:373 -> -1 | 7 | 6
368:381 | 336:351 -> -1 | 5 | 4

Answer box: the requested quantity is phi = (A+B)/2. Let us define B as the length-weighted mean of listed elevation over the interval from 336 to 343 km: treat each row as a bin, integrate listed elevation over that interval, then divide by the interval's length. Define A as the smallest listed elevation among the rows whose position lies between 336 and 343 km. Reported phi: 1.59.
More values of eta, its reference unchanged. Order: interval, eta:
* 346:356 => 0.08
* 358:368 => 0.04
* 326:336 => 0.18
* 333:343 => 0.08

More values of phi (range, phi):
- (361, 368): 1.68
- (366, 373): 1.68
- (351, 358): 1.59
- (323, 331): 1.31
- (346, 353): 1.59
